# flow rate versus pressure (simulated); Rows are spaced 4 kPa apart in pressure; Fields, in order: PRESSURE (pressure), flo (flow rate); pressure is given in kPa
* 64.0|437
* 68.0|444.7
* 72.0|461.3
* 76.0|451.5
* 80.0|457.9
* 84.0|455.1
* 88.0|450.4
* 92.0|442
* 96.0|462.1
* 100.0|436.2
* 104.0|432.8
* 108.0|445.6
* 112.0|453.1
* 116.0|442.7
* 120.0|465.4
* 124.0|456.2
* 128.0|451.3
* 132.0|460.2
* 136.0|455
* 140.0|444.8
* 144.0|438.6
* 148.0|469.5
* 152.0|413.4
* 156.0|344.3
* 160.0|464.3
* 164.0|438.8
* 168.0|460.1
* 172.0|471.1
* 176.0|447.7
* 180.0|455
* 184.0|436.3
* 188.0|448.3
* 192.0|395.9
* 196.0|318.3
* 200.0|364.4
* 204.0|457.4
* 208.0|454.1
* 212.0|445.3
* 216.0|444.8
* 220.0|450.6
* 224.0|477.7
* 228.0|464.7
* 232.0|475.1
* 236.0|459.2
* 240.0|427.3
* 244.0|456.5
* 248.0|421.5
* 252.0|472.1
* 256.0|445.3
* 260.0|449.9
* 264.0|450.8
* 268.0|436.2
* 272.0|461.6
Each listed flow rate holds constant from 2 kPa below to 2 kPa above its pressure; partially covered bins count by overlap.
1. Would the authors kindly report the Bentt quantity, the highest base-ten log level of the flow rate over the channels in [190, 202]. 2.598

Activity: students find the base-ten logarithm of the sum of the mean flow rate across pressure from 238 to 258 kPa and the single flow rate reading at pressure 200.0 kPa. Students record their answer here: 2.91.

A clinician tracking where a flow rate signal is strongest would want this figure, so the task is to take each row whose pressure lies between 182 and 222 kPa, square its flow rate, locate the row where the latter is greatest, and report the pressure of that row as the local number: 204.0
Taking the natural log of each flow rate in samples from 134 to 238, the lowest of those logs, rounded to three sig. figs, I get 5.76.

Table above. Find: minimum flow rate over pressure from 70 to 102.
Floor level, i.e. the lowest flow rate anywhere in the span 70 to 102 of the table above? 436.2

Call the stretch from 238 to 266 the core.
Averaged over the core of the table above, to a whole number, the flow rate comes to 446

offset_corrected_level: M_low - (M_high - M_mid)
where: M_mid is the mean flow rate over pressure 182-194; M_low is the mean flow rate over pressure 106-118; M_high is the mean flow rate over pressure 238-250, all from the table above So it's 439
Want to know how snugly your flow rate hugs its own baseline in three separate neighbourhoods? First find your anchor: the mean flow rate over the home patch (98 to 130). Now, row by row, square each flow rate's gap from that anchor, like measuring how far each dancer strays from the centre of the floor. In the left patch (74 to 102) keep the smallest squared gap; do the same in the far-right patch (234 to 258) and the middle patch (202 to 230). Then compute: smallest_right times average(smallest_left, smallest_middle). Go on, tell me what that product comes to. 44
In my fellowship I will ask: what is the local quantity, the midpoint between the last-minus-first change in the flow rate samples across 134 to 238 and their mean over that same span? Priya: 221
